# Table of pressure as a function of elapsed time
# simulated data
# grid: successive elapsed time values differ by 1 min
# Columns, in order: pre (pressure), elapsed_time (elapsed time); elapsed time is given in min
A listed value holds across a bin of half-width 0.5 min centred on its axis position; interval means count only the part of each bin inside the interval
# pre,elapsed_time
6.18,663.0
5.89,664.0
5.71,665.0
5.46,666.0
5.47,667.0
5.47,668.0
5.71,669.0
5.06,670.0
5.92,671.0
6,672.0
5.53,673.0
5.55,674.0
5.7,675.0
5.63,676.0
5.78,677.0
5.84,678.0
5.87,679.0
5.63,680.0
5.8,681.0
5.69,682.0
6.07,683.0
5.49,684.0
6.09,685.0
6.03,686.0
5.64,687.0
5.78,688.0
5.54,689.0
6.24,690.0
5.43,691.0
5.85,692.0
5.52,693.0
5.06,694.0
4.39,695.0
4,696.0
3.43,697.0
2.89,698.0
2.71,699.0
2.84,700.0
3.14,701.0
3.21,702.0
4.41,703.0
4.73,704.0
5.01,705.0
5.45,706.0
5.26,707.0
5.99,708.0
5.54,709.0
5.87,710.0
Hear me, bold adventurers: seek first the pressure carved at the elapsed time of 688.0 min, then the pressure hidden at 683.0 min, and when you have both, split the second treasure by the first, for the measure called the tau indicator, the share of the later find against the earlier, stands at 1.05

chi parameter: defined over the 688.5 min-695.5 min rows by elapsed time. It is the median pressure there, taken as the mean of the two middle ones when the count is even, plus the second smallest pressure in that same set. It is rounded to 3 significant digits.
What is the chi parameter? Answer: 10.6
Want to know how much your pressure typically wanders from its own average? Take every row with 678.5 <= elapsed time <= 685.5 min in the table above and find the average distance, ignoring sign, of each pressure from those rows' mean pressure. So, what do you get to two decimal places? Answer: 0.18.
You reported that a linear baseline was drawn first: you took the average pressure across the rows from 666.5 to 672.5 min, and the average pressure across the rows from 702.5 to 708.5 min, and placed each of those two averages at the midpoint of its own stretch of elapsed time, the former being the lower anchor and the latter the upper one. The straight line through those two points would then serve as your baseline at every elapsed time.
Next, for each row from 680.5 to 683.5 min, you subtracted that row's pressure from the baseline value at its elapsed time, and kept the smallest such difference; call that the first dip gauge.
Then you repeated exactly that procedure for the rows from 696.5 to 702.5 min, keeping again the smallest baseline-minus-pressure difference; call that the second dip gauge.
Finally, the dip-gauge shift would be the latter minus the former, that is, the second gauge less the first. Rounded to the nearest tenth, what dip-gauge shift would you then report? 2.5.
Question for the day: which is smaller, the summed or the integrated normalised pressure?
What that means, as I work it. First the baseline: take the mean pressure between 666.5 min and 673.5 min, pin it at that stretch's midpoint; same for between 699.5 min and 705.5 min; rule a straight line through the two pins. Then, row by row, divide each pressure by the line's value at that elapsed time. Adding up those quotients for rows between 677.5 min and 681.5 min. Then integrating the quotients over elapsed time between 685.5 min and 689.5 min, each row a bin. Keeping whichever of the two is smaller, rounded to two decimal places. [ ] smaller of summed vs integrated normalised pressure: 4.54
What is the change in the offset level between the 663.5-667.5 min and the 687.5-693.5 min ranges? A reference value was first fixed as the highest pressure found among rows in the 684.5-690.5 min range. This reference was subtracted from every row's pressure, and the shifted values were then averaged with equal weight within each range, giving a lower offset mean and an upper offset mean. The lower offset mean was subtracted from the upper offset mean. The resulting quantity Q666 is 0.1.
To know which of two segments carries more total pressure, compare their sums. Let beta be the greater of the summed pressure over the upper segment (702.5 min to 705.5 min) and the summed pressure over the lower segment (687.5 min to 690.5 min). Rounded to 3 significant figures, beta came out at 17.6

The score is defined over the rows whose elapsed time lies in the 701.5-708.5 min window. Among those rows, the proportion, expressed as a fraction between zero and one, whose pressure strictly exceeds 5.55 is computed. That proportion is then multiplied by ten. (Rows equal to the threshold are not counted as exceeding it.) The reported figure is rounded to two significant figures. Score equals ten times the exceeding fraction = 1.4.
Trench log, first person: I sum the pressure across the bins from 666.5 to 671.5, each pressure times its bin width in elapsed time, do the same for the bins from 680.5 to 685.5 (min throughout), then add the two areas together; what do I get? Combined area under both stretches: 56.8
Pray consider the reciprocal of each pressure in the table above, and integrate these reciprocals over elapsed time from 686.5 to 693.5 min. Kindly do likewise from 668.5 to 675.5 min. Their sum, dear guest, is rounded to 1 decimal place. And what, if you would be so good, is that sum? 2.5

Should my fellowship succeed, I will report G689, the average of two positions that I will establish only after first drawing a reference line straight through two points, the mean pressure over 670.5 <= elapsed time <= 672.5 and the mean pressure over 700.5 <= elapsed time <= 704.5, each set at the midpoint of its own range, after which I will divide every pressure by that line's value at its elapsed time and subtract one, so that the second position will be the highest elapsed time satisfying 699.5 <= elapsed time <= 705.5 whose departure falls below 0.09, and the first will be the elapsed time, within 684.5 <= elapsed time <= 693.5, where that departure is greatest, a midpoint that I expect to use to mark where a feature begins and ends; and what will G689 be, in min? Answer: 696.0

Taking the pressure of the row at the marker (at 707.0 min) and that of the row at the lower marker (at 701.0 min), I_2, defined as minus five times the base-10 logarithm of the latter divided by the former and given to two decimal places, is 1.12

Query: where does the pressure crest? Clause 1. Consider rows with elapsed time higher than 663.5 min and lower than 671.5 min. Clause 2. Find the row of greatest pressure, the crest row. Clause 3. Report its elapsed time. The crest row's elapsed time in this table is 671.0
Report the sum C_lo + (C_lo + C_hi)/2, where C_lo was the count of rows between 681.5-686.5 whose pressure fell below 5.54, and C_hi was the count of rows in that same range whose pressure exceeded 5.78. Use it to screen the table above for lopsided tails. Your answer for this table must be 3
